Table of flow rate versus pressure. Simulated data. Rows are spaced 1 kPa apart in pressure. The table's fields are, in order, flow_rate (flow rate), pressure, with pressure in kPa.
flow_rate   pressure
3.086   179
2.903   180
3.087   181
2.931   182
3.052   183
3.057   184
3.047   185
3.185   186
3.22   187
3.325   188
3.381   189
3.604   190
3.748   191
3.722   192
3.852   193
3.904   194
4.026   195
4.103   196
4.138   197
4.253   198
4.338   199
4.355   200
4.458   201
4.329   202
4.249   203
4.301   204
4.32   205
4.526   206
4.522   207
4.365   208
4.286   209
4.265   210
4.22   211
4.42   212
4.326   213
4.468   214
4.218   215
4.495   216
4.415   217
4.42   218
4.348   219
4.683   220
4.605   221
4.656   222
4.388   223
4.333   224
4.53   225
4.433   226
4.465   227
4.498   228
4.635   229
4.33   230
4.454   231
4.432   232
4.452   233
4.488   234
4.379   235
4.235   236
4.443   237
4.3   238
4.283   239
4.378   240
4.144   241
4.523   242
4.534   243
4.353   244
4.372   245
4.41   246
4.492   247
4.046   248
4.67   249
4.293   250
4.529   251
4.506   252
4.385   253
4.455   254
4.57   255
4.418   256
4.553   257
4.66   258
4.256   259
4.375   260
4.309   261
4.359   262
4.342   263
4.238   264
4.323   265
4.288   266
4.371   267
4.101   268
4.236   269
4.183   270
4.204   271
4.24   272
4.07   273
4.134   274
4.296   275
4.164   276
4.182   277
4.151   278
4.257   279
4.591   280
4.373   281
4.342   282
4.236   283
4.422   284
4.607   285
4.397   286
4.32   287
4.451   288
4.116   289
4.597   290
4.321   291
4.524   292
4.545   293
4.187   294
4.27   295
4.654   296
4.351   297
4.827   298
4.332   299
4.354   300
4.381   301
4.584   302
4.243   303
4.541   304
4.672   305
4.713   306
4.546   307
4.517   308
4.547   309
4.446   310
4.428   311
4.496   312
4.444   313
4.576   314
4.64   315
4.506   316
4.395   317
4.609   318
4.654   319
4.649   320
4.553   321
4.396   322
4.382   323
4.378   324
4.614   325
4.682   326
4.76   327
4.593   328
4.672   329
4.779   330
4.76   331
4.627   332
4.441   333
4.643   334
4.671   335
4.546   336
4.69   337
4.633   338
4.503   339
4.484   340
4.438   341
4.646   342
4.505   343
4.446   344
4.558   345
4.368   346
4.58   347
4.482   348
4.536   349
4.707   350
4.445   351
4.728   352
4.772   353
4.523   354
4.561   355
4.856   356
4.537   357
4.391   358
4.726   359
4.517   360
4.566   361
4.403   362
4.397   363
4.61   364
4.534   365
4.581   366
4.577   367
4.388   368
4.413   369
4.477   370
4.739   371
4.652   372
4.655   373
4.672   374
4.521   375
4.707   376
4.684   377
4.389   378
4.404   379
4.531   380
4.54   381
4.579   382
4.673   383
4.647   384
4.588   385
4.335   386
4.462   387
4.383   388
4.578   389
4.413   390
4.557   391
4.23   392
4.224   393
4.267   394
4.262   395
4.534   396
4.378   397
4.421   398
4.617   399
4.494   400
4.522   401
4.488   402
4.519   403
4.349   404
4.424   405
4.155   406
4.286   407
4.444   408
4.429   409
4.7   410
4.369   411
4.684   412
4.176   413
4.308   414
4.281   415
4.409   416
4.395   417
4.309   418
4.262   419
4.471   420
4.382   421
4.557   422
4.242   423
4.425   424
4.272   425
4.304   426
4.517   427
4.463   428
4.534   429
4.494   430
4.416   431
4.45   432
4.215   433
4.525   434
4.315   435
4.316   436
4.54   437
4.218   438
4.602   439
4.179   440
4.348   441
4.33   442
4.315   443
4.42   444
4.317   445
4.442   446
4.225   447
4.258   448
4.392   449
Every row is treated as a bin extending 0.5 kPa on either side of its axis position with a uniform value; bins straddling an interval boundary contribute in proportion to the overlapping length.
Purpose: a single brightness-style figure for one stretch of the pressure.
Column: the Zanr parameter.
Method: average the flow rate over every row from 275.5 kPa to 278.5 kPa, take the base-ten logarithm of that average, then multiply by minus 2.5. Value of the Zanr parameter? -1.55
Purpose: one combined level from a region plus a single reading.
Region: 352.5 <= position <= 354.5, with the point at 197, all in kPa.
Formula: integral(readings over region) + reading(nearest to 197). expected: 13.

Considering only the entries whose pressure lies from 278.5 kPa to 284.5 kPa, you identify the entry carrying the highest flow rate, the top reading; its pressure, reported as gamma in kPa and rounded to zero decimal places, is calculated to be 280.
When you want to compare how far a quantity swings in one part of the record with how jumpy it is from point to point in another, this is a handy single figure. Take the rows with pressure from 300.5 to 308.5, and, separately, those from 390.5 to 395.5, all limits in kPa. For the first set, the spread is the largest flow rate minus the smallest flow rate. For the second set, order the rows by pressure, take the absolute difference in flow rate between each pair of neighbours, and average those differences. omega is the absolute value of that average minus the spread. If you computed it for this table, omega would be 0.37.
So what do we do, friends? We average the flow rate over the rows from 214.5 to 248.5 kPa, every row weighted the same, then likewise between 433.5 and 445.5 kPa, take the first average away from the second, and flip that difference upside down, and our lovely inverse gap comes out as -21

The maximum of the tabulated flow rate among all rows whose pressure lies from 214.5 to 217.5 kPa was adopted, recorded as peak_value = 4.495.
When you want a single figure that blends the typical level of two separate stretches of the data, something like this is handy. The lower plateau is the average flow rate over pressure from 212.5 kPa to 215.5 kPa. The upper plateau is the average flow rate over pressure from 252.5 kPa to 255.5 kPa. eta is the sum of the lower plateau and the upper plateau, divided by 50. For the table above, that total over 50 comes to 0.176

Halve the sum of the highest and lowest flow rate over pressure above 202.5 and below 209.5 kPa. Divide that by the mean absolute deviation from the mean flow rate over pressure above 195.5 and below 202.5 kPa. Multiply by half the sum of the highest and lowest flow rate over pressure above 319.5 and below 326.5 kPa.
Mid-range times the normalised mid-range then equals 198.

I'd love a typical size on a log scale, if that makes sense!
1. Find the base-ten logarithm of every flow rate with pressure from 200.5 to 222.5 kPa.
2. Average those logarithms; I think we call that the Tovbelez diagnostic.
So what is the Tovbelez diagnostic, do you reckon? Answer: 0.644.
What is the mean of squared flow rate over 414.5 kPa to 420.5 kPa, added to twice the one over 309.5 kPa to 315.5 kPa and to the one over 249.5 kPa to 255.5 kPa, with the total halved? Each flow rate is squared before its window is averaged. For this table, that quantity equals 39.7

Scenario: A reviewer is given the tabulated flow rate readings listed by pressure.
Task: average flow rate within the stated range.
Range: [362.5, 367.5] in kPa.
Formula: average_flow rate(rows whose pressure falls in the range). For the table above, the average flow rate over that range 4.54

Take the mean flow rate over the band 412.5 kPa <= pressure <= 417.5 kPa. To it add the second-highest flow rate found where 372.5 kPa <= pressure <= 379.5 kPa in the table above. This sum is 9.0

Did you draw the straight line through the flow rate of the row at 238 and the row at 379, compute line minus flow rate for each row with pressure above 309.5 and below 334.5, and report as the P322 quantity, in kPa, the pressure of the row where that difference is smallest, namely 330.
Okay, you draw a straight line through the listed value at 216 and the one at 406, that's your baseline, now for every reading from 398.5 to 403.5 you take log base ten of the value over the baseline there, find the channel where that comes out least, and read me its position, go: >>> 402 kPa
